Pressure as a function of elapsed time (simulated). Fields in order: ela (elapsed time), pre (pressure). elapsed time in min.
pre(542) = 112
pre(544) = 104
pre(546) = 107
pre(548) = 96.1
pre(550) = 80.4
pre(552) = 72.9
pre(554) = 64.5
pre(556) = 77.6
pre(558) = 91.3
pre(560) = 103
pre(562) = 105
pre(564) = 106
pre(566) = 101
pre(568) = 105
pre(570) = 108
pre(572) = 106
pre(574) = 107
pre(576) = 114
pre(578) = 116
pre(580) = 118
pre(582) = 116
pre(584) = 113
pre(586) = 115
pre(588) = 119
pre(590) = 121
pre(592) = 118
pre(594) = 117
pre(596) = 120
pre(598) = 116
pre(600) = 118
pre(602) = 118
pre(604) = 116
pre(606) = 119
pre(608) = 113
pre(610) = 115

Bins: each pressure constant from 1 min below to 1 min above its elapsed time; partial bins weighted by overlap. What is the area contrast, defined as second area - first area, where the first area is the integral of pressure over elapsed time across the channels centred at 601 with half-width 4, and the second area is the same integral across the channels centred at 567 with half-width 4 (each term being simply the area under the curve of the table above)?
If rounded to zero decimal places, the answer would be -96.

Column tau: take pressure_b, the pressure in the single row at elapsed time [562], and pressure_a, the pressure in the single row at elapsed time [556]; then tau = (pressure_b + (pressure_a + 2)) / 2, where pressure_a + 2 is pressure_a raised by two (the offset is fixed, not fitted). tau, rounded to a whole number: 92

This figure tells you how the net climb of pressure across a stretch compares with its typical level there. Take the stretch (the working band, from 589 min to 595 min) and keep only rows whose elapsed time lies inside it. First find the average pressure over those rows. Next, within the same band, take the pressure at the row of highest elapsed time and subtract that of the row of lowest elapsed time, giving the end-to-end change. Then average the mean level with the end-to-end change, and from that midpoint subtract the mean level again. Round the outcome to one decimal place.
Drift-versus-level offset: -61.3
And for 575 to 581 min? -56.0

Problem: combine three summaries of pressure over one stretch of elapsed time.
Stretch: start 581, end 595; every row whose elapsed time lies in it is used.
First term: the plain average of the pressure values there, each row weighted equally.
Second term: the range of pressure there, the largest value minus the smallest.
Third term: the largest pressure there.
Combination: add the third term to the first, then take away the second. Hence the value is 230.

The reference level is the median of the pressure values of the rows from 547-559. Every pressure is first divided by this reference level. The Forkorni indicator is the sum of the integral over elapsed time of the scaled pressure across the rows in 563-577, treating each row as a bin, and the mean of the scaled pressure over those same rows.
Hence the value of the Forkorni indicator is 20.3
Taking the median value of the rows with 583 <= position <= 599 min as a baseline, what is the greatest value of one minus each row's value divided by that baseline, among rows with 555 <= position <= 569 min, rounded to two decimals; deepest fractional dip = 0.34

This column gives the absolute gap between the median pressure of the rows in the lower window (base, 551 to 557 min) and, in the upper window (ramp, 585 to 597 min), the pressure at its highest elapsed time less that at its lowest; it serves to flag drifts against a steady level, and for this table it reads 68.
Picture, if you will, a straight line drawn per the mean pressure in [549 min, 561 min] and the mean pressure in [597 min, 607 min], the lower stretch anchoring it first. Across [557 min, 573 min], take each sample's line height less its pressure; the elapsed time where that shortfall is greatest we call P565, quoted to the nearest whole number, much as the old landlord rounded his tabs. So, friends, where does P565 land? 558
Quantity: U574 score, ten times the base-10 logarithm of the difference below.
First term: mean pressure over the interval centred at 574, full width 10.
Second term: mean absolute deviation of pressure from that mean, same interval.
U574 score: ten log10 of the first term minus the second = 20.3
